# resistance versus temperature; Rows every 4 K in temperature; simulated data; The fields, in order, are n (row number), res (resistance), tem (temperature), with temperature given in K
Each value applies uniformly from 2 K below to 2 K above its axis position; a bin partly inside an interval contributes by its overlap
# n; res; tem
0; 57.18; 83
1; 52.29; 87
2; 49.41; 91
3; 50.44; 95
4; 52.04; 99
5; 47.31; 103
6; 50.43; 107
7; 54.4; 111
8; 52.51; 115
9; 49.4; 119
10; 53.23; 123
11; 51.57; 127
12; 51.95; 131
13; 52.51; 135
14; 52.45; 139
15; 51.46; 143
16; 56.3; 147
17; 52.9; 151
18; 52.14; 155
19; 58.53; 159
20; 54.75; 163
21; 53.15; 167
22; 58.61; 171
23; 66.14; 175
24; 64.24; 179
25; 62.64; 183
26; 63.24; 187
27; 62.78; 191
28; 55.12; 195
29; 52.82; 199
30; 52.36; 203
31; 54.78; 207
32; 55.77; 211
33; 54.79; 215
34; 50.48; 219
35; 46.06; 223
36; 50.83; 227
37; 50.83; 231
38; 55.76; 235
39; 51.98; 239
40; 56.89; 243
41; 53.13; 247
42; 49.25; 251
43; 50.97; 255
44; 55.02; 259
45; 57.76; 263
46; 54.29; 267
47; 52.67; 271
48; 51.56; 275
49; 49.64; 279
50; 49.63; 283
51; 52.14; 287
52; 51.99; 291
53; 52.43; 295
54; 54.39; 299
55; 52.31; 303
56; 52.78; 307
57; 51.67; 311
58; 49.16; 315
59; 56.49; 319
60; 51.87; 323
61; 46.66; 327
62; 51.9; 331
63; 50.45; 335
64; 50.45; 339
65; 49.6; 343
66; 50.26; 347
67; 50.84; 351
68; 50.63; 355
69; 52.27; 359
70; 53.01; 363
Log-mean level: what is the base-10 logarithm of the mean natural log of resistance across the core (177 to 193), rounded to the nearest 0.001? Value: 0.618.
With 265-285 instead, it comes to 0.596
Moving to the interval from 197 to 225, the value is 0.597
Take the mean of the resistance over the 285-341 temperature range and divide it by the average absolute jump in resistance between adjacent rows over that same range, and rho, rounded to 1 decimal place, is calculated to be 20.7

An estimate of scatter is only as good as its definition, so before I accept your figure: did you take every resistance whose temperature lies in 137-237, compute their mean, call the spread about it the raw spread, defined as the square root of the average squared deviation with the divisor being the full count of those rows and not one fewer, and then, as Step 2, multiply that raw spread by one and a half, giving 7.3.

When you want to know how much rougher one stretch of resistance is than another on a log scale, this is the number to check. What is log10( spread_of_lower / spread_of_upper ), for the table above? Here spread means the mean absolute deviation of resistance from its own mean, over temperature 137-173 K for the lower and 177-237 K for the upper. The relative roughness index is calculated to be -0.26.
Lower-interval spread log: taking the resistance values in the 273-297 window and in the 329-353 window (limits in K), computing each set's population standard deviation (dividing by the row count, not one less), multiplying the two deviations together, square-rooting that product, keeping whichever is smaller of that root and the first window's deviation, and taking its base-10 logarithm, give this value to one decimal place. 0.0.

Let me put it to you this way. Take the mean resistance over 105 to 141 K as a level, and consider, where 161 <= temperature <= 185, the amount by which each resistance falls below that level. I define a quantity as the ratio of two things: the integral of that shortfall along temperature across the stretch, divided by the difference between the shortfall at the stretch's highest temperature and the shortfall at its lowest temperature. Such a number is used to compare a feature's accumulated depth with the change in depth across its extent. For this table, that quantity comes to 24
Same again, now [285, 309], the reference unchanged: 23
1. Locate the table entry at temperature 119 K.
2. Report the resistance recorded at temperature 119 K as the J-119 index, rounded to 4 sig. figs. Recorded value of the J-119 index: 49.40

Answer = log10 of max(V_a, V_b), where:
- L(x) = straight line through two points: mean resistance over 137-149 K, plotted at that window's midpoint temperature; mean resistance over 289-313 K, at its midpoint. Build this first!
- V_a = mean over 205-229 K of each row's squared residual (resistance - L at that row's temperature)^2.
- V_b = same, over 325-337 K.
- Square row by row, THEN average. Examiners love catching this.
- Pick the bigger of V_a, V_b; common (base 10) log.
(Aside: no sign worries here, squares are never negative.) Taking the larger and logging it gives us 1.1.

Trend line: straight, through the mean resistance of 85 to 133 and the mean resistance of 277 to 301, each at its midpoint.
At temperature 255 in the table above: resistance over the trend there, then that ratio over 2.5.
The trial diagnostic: 0.395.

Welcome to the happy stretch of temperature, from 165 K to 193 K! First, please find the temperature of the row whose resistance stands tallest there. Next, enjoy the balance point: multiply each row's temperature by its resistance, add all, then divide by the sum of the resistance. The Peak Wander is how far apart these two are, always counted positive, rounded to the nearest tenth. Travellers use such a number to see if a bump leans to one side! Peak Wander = 4.3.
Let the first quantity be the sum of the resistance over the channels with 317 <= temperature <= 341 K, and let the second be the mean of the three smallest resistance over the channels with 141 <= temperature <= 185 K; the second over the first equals 0.169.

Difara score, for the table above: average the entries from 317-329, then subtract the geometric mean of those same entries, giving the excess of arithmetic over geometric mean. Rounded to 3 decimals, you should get 0.157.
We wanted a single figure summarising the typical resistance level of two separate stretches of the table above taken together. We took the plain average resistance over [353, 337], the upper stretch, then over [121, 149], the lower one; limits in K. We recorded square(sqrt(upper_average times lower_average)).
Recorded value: 2654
